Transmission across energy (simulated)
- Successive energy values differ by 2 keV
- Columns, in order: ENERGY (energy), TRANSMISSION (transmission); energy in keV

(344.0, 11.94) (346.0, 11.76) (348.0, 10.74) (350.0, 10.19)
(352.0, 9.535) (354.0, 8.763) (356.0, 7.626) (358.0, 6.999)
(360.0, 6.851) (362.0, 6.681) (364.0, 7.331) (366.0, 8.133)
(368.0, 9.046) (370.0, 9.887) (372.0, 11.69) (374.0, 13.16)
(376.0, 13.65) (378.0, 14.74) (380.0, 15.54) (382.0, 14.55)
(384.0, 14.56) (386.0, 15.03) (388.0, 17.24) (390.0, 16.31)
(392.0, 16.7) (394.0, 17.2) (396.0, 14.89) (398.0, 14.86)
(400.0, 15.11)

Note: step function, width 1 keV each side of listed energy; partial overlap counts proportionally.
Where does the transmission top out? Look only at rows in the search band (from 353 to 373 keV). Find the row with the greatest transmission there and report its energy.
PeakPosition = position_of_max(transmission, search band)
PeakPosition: 372.0 keV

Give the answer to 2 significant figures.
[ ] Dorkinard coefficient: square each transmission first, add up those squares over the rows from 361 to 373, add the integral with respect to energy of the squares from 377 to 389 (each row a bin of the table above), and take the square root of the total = 57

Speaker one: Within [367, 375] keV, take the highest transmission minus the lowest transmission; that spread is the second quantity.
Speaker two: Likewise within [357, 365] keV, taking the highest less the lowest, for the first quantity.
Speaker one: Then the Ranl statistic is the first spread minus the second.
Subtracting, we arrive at -3.5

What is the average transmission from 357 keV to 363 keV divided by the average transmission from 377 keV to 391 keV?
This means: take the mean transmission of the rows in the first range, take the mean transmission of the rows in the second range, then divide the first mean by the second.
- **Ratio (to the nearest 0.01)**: 0.44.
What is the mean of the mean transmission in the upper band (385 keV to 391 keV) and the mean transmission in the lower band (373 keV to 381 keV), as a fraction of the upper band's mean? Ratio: 0.94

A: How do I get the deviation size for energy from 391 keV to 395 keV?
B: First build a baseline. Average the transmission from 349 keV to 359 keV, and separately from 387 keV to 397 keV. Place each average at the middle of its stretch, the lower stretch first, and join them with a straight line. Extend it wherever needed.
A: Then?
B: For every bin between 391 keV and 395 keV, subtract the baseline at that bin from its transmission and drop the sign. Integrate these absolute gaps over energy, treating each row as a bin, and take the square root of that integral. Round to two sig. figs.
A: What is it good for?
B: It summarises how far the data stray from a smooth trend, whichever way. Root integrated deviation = 1.0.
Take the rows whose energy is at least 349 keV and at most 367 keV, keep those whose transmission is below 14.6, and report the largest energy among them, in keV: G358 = 366.0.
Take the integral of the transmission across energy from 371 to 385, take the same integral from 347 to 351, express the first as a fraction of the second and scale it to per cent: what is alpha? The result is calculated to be 468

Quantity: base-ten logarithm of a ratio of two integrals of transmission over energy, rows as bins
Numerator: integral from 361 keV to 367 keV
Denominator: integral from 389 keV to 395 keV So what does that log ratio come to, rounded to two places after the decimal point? -0.36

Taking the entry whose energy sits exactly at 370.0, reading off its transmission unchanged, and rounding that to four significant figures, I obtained 9.887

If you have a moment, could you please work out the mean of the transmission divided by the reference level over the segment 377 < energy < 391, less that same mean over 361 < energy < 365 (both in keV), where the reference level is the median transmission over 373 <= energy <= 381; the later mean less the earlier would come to 0.59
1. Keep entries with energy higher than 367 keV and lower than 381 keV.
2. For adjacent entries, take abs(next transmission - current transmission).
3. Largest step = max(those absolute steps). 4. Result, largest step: 1.80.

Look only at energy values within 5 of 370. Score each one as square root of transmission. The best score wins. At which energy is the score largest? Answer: 374.0 keV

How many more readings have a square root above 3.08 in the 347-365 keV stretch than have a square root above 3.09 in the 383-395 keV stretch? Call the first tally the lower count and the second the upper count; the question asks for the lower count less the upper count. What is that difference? -3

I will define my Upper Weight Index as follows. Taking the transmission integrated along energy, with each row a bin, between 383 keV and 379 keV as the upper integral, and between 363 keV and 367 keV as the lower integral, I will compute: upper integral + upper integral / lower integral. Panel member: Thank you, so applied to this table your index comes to 62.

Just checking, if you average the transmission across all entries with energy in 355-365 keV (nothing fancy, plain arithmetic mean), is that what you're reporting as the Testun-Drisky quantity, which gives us 7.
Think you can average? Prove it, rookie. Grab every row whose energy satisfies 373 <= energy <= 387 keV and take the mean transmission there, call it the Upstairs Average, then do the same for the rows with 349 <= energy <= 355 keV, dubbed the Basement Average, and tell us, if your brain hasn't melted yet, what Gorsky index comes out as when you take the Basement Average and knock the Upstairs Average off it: -5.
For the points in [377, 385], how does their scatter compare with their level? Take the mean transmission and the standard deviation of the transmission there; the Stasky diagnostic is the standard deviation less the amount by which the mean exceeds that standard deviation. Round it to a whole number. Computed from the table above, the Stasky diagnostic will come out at -14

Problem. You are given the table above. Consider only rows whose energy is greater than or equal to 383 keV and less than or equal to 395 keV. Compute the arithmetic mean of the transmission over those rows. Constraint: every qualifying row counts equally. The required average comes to 16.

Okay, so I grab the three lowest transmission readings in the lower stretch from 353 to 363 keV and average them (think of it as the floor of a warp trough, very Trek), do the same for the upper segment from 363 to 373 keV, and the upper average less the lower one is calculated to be 1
